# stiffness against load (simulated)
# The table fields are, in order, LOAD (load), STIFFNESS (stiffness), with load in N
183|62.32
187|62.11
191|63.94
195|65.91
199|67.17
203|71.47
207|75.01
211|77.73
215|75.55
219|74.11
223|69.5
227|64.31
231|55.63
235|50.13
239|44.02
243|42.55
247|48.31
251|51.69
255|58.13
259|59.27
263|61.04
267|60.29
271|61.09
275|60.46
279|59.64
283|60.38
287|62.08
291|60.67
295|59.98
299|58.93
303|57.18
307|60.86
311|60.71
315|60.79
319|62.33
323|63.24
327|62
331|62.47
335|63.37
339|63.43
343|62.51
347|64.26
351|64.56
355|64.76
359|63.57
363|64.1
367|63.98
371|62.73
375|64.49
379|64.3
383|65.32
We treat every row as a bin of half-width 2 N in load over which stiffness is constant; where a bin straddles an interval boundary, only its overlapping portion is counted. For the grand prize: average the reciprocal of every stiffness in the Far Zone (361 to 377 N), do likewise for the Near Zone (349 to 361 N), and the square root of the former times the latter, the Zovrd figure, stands 0.0156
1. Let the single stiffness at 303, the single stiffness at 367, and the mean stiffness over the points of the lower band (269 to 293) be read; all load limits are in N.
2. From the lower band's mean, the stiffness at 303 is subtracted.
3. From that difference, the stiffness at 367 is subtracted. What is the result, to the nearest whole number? -60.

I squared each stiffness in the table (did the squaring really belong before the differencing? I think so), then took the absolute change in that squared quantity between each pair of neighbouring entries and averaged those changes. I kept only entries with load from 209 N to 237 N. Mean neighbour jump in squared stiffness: 588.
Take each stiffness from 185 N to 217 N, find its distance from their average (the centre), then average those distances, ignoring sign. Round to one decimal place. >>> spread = 5.1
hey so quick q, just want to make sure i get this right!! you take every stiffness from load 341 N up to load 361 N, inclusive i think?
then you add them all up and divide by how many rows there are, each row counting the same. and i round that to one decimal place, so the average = 63.9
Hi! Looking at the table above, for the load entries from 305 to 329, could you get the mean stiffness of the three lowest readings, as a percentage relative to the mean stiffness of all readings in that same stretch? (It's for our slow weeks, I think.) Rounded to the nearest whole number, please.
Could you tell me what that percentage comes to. 99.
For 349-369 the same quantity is 100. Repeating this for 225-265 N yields 84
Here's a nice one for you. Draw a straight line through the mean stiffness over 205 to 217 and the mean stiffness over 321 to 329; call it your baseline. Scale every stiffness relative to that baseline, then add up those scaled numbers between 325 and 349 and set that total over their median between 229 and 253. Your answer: 9.1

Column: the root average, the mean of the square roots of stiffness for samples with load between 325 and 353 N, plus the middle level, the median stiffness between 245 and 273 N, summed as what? 67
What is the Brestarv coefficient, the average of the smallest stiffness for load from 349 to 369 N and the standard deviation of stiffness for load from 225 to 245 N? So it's 36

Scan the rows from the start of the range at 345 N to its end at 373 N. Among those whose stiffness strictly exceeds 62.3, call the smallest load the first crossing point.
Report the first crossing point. 347 N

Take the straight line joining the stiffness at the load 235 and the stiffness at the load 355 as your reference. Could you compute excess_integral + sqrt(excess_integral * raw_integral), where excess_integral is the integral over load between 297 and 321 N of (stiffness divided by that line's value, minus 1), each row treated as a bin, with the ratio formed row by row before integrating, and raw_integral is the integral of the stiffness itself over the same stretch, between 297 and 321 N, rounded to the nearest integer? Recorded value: 24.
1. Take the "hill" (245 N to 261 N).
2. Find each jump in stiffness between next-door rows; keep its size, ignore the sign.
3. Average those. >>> 3.65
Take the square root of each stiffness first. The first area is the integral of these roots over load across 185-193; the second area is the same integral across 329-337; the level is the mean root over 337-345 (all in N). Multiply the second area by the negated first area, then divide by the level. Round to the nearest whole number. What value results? -508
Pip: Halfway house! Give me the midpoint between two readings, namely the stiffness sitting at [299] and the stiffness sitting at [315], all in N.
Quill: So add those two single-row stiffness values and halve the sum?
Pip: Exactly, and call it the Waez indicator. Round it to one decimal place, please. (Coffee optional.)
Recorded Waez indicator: 59.9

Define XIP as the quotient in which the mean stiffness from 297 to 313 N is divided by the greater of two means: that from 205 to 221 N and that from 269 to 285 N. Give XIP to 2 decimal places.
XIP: 0.79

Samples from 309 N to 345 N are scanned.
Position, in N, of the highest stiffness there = 339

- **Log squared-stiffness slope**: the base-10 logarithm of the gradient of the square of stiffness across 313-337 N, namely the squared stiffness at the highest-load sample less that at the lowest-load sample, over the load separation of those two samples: 1.2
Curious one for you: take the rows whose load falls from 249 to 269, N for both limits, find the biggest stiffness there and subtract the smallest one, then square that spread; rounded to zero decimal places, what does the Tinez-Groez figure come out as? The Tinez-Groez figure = 87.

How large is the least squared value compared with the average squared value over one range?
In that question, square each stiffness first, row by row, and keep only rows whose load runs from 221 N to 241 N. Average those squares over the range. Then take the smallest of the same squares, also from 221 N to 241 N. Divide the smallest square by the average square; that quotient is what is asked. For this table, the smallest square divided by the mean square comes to 0.59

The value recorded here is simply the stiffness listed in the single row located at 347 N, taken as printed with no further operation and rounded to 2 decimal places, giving 64.26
